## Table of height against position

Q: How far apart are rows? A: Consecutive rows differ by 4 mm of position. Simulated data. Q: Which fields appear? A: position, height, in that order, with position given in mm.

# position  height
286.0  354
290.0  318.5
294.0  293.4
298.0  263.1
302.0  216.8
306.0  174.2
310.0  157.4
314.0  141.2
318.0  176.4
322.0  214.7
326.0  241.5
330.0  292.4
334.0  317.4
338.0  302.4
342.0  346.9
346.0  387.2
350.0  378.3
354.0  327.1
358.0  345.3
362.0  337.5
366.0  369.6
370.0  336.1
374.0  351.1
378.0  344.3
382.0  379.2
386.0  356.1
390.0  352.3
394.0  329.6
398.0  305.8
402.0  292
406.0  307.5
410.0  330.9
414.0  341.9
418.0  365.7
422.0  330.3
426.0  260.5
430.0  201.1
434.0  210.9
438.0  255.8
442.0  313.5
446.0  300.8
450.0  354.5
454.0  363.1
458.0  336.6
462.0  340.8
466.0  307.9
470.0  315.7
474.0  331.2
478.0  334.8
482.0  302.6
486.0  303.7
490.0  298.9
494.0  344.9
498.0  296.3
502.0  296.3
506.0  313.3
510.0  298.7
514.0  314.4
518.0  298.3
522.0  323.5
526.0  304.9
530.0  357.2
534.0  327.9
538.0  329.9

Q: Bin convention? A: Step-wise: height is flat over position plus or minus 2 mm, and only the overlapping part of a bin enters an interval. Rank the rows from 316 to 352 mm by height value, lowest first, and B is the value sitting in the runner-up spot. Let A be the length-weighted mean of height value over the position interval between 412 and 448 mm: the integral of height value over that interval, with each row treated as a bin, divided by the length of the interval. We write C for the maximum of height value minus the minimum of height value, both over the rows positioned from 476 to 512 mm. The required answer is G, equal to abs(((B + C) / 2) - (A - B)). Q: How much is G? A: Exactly 60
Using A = 287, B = 214.7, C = 49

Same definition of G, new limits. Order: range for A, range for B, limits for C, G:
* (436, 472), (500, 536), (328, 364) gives 174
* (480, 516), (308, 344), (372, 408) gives 28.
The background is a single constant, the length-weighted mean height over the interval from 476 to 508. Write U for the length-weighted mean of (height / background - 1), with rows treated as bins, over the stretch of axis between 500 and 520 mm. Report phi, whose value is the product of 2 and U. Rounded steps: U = -0.02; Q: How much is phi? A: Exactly 0.0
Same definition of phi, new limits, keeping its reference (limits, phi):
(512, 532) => 0.1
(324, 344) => -0.1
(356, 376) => 0.2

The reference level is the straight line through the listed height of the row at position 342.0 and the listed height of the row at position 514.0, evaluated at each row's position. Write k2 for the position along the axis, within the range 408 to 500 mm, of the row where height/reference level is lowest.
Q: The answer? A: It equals 430.0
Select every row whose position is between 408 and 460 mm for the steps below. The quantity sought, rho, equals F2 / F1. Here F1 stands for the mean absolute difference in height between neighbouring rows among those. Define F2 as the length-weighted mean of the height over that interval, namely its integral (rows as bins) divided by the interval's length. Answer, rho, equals 9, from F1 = 34.4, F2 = 305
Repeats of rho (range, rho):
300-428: 11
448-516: 18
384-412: 19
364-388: 16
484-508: 13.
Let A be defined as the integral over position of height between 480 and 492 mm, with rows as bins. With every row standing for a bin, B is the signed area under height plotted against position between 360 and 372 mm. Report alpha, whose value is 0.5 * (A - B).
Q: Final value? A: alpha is -276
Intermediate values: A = 3621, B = 4173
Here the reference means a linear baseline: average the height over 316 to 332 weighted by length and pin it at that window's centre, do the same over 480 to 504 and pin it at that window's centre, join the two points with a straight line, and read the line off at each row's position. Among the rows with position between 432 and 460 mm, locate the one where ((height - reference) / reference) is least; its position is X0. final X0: 434.0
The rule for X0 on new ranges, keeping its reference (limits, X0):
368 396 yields 394.0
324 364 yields 326.0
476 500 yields 498.0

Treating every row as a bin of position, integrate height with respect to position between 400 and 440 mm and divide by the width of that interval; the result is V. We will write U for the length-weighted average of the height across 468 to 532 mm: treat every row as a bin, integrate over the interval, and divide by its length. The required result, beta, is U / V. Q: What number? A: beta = 1.09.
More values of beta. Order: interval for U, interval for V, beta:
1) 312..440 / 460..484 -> 0.95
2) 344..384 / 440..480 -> 1.08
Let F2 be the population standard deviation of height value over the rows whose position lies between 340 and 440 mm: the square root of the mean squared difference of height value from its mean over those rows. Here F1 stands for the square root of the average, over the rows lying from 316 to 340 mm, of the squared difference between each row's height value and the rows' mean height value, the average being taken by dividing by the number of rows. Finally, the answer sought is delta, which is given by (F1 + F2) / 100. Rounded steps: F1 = 51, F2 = 48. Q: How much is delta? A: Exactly 1.0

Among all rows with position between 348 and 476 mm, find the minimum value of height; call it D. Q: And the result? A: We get 201.1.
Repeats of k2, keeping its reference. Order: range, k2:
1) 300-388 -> 314.0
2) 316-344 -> 318.0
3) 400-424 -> 402.0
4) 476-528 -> 498.0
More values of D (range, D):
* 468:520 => 296.3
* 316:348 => 176.4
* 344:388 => 327.1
